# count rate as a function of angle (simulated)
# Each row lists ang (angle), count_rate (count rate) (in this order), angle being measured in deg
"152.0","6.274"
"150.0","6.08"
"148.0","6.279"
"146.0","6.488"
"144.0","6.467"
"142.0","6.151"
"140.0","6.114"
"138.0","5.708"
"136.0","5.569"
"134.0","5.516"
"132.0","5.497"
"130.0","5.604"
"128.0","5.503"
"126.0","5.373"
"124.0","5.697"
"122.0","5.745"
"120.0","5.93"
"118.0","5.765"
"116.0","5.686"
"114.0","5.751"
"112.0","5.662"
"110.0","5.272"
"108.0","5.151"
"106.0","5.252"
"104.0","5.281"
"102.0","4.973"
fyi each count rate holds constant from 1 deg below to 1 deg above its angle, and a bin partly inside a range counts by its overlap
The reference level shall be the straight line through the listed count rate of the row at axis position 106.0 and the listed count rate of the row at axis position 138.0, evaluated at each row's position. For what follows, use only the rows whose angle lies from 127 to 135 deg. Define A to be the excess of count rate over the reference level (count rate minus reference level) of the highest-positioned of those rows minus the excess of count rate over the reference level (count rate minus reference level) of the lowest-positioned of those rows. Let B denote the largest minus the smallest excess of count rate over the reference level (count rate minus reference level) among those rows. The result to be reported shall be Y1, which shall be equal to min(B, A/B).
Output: -0.5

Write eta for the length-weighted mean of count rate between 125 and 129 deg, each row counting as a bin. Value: 5.44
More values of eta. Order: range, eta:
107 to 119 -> 5.55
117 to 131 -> 5.66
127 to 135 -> 5.53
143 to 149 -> 6.41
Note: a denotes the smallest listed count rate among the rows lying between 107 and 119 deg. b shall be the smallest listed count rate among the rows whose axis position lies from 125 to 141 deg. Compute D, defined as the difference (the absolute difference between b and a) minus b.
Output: -5.15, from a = 5.151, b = 5.373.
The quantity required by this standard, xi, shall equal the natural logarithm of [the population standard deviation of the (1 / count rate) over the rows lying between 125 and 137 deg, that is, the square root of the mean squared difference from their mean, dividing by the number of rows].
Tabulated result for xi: -6.0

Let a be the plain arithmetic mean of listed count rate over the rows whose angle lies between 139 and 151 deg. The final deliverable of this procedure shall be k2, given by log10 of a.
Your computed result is 0.797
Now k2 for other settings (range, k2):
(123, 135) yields 0.743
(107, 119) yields 0.744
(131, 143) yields 0.760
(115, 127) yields 0.756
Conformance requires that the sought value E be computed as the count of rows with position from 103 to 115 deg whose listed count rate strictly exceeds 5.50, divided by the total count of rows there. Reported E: 0.33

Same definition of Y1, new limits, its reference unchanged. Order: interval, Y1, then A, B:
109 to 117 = 0.4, 0.3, 0.4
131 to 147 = 0.8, 0.8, 0.8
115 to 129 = -0.6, -0.4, 0.6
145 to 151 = -1.0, -0.5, 0.5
